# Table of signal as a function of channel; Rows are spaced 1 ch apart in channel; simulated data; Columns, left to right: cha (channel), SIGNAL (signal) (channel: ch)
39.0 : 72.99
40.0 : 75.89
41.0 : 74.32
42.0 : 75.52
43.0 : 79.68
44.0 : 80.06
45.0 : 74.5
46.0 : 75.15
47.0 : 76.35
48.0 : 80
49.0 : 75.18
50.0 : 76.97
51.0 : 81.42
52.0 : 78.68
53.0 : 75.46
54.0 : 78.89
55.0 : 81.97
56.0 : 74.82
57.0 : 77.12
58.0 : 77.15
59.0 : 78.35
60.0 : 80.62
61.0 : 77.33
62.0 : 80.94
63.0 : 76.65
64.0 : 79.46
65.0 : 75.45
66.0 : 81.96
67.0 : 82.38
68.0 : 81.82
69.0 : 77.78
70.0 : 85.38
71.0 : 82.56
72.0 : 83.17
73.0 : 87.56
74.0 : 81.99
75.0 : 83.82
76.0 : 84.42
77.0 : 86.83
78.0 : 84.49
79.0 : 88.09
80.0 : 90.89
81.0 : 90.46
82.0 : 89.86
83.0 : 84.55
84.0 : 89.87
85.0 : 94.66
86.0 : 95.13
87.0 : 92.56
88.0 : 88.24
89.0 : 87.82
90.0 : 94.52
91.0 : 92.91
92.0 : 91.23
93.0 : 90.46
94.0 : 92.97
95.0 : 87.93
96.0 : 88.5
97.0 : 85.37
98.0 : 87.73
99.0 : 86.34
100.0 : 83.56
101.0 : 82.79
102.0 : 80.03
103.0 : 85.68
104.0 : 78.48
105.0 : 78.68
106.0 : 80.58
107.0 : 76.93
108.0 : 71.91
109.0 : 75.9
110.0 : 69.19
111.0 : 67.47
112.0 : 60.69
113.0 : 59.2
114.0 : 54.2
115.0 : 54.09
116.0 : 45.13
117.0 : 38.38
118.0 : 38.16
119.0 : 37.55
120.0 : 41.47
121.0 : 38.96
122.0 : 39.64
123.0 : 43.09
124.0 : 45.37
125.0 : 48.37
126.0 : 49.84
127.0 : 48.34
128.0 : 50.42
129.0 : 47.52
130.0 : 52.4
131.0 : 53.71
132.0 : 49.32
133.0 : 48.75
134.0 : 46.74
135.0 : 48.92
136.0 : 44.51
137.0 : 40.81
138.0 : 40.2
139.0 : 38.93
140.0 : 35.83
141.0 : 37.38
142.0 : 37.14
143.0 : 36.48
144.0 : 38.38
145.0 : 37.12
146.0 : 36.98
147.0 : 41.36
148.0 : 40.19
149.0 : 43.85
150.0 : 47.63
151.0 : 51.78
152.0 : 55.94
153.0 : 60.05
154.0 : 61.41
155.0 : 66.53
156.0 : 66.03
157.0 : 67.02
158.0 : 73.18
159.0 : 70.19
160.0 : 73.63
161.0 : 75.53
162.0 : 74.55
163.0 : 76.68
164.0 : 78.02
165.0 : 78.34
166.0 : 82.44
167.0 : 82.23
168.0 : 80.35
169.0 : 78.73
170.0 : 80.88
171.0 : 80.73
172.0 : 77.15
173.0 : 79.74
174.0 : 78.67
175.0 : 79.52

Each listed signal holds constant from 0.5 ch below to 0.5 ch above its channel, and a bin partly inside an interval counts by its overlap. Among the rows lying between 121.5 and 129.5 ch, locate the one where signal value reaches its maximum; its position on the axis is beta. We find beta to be 128.0 ch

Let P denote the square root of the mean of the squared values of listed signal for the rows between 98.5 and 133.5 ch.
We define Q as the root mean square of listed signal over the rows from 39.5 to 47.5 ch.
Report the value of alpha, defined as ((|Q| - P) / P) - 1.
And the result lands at -0.7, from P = 61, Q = 76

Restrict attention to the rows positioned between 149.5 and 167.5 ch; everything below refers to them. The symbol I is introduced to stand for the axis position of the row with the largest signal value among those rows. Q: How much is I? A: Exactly 166.0 ch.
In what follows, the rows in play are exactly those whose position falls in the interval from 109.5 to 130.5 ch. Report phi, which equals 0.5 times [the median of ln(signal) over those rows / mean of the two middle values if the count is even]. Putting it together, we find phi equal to 1.94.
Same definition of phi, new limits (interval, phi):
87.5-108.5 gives 2.23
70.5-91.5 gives 2.24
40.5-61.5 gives 2.17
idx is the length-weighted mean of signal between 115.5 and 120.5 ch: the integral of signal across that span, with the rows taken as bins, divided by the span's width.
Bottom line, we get 40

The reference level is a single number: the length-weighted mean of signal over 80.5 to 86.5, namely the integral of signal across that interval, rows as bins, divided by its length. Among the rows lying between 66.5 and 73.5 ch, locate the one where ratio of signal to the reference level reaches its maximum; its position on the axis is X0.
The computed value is 73.0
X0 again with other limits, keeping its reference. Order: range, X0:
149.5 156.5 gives 155.0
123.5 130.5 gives 130.0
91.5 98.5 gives 94.0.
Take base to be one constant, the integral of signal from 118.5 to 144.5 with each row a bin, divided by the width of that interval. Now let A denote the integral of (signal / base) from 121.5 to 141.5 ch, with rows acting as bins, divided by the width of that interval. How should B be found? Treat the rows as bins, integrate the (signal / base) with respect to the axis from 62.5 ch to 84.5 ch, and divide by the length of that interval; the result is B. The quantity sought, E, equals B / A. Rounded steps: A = 1.04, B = 1.92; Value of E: 1.85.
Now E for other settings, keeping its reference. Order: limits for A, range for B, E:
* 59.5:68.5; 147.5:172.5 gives 0.87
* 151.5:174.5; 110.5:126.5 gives 0.64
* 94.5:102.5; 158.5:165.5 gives 0.88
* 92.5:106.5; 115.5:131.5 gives 0.53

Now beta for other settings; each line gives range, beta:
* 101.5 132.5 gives 103.0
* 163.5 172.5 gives 166.0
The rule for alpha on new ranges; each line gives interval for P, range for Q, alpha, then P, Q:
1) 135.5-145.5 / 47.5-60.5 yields 0.0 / 39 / 78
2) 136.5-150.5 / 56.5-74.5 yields 0.0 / 40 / 80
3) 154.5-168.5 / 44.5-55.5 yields -1.0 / 75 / 78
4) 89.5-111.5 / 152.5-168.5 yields -1.1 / 83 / 73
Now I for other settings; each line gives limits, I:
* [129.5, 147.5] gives 131.0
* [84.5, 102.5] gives 86.0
